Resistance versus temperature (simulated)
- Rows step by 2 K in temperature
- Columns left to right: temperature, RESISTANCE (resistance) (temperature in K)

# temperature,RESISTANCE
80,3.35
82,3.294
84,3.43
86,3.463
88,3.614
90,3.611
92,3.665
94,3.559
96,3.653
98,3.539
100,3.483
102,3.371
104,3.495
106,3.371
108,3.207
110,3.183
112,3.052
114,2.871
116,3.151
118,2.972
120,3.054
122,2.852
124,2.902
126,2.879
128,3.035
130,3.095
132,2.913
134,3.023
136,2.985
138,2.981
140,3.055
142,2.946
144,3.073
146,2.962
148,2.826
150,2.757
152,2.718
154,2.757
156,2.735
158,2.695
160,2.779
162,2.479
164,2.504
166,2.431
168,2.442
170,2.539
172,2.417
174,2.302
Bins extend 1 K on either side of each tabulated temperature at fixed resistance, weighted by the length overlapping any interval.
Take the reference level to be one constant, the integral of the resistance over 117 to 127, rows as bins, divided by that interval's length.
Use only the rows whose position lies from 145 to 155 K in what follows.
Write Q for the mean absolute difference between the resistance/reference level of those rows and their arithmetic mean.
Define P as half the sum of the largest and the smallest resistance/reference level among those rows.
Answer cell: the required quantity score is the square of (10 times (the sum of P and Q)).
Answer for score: 99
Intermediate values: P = 0.97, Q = 0.025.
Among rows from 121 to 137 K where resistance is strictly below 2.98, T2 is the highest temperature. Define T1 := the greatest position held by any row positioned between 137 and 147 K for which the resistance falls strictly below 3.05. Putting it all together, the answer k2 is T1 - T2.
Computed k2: 14 K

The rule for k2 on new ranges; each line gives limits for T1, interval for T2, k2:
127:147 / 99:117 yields 32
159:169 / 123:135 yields 36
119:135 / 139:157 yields -22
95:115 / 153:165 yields -50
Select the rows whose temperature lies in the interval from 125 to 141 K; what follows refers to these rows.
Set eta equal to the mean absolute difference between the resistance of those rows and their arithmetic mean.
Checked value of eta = 0.06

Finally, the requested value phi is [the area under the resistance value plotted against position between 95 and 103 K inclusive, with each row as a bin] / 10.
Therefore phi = 2.8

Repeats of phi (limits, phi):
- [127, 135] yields 2.4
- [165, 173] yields 2.0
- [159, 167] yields 2.0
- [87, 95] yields 2.9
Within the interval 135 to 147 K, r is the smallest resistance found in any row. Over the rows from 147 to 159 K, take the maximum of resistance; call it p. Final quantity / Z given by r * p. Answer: 8.3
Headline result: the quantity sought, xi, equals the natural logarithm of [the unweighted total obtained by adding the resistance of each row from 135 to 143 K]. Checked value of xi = 2.5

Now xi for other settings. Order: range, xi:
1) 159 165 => 2.0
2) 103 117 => 3.1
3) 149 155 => 2.1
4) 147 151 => 1.7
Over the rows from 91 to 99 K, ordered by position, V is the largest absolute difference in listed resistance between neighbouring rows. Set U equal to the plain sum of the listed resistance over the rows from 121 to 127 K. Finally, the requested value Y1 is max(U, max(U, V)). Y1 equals 9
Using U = 8.6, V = 0.114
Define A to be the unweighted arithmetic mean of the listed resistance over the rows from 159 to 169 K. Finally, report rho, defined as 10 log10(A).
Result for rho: 4.03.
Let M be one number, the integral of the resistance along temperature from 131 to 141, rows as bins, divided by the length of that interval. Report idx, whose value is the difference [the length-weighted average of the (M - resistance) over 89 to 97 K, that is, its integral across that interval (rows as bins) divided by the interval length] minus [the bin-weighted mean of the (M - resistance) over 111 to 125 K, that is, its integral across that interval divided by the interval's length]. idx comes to -0.6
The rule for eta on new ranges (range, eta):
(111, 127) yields 0.09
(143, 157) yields 0.11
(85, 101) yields 0.06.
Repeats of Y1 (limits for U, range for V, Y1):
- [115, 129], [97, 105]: 21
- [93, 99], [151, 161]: 11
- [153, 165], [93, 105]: 16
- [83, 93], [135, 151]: 18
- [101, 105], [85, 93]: 7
